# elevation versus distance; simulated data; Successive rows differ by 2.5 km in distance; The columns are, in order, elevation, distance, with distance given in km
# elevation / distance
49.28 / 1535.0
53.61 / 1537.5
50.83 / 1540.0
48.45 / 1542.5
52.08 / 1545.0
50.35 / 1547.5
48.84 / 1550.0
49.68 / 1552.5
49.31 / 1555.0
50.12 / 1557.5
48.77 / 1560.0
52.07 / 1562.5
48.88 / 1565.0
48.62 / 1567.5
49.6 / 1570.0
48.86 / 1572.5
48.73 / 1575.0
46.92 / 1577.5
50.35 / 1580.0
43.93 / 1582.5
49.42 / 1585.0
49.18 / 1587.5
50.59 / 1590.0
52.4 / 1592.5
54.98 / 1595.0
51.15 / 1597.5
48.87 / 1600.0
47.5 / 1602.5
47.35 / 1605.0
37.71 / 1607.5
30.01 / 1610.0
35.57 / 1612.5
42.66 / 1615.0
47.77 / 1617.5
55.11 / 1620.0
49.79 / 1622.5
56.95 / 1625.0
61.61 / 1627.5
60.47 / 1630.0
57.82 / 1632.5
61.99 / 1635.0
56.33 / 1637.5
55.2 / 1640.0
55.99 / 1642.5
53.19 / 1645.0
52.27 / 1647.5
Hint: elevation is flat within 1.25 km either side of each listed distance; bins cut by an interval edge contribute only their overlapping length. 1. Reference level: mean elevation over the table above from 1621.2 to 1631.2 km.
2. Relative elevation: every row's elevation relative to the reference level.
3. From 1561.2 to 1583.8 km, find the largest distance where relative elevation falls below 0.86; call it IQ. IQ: 1582.5 km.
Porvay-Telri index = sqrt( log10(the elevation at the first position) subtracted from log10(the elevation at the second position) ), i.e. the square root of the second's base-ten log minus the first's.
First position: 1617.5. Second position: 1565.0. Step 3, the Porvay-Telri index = 0.10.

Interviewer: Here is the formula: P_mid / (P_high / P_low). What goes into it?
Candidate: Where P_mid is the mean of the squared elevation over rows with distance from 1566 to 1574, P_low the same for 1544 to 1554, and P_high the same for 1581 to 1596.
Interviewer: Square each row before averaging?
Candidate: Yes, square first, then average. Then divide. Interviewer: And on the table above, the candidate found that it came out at 2409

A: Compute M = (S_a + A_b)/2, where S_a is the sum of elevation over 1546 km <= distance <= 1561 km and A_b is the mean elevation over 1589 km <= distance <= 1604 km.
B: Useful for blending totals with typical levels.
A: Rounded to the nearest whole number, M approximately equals 174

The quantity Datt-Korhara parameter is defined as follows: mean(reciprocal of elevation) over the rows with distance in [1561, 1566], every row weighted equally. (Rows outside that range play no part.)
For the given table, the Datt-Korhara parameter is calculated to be 0.0198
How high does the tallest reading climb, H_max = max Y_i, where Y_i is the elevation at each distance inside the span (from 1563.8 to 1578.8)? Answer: 49.6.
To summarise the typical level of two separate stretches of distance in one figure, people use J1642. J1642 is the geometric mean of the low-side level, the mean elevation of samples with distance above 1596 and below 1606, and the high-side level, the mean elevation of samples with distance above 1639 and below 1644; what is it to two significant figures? 52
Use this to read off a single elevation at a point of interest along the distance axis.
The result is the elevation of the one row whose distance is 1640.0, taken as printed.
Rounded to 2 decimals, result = 55.20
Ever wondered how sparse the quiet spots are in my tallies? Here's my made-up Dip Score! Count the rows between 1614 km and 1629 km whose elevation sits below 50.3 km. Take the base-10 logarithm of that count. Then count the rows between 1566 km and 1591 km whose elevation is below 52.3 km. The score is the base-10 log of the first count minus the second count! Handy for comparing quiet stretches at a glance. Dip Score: -9.5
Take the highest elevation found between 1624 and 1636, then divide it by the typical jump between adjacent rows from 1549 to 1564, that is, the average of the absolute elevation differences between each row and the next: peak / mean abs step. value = 46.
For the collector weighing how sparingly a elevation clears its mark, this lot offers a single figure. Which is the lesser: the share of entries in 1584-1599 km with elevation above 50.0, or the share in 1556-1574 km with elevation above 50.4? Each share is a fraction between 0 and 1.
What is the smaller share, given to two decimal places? 0.14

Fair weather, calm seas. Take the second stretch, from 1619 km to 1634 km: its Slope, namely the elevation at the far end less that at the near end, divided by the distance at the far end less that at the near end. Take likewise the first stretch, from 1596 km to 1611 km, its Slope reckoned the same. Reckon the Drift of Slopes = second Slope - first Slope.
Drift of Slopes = 1.9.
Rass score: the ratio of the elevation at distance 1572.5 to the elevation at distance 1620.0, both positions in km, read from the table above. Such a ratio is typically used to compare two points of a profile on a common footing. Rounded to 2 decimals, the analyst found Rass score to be 0.89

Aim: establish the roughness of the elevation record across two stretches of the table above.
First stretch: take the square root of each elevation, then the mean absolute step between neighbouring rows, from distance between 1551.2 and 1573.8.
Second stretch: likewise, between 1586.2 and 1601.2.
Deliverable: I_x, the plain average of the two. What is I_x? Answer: 0.13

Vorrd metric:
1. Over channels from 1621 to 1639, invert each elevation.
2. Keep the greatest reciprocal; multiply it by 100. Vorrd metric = 2.01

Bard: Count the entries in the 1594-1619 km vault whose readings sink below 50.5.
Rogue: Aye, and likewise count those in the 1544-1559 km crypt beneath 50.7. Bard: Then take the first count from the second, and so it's -3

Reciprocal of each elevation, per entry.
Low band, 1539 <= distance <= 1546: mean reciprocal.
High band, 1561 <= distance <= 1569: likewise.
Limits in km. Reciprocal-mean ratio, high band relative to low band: 1.01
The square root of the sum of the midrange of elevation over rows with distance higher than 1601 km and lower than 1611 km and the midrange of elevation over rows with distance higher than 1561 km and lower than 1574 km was 9.4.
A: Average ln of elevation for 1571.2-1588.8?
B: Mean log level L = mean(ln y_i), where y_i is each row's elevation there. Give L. 3.87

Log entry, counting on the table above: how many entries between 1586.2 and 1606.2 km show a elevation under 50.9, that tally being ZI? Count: 5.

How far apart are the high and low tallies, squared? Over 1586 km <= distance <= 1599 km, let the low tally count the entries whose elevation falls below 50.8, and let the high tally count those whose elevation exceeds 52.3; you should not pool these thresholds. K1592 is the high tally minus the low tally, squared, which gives 0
